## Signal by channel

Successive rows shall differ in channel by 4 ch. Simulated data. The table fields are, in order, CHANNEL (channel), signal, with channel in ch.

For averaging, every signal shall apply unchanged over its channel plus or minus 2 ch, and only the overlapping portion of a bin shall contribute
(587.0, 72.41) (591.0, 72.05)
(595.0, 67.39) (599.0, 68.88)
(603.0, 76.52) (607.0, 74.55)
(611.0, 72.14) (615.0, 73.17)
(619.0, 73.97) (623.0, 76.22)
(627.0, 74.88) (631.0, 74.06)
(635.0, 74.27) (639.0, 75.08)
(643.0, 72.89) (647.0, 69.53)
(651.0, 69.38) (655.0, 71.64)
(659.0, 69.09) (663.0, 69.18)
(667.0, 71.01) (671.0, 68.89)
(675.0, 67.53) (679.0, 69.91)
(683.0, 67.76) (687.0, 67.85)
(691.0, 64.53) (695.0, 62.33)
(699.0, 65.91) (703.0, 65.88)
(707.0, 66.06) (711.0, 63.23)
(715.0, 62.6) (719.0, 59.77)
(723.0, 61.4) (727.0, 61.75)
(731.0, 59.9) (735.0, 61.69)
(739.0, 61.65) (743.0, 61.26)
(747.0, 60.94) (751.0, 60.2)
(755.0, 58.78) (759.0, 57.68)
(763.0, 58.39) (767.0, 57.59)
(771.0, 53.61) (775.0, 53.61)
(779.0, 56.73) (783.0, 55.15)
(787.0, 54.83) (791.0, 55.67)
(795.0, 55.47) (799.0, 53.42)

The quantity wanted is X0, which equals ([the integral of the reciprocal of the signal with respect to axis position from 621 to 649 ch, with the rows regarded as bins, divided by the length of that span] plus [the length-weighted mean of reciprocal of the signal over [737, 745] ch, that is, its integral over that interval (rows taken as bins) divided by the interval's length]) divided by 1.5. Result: 0.0199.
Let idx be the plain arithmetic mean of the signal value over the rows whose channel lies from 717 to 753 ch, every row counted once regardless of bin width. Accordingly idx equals 61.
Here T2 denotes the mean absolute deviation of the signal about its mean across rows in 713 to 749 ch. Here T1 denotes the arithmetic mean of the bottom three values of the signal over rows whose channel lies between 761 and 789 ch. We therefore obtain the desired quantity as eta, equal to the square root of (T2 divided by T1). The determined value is 0.11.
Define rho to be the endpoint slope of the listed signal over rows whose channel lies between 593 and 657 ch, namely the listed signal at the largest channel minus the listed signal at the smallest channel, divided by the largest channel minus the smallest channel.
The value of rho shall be 0.07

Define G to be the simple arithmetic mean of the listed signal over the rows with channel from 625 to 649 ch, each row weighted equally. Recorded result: 73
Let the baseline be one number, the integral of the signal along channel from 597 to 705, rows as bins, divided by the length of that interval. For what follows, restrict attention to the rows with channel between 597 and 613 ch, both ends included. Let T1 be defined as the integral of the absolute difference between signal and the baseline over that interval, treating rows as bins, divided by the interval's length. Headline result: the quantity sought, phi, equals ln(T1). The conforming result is 1.2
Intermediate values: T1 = 3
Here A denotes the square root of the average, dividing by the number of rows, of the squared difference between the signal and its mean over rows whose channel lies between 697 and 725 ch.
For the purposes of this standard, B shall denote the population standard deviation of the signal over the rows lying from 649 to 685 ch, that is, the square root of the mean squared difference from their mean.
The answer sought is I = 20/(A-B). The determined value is 19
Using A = 2.3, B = 1.3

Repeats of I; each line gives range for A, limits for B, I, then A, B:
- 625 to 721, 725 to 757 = 6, 4.1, 1.0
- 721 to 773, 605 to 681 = -77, 2.3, 2.5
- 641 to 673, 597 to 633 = -25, 1.4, 2.2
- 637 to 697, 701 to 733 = 27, 3.0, 2.3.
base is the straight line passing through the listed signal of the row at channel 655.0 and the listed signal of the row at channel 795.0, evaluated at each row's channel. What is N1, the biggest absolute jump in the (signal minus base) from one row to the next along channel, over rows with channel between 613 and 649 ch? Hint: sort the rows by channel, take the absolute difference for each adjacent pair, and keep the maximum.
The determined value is 2.9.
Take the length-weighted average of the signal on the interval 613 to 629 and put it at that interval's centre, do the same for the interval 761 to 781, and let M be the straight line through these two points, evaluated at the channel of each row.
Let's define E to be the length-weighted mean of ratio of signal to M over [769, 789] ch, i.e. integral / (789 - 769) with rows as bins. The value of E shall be 0.996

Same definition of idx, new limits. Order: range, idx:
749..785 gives 57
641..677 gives 70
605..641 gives 74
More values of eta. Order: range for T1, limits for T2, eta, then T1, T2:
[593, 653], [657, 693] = 0.14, 69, 1.3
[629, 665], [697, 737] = 0.17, 69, 2.0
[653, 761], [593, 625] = 0.21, 59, 2.5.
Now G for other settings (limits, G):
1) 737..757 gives 61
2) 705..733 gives 62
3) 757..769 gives 58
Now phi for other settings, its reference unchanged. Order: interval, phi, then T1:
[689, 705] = 1.8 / 6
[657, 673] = 0.2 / 1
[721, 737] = 2.2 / 9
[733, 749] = 2.2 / 9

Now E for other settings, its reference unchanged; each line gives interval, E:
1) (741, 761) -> 1.022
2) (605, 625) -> 0.983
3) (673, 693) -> 1.009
